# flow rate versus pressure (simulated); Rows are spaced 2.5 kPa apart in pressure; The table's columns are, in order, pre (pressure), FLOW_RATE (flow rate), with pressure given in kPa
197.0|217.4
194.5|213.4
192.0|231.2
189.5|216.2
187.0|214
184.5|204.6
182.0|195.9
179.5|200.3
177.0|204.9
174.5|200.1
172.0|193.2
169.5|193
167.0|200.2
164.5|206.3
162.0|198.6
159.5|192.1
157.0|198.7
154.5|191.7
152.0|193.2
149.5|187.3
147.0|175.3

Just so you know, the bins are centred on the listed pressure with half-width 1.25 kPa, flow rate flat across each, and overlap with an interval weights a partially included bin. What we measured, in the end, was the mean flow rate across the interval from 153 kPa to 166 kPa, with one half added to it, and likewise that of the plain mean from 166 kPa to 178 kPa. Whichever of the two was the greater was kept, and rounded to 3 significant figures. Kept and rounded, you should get 198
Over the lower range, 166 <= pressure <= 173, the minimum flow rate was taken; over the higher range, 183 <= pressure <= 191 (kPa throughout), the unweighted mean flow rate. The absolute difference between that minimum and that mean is 19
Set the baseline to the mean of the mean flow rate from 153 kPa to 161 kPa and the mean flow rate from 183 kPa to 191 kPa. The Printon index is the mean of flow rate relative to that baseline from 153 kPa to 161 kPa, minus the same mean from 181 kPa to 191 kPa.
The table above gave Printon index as -14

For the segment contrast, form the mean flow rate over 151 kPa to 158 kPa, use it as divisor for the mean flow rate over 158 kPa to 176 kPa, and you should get 1.02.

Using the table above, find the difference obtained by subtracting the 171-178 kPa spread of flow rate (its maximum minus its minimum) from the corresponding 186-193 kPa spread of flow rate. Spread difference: 5.5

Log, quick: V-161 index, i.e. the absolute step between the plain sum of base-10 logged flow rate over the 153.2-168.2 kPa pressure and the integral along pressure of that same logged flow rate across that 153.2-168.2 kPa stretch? 20.7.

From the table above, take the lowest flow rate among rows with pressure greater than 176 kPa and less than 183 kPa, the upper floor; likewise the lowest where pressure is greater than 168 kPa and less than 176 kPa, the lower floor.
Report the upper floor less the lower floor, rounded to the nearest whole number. 3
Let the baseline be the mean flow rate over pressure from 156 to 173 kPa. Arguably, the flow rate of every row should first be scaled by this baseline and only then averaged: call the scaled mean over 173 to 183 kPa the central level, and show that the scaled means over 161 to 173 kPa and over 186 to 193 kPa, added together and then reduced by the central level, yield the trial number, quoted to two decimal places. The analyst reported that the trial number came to 1.11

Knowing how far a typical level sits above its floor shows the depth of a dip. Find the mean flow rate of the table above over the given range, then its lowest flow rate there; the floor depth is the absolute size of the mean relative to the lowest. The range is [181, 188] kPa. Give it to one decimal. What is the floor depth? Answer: 8.9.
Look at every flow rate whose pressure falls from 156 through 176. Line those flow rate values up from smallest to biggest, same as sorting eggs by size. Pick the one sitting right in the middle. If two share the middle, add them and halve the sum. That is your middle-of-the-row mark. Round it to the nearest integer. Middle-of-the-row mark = 199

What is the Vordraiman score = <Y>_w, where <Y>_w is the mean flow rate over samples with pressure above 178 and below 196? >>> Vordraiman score 211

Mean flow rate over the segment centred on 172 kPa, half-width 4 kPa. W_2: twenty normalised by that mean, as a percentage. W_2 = 10.2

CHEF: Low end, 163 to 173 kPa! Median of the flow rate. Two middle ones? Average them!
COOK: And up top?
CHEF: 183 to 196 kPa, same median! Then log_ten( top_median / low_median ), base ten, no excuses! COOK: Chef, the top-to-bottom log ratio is 0.037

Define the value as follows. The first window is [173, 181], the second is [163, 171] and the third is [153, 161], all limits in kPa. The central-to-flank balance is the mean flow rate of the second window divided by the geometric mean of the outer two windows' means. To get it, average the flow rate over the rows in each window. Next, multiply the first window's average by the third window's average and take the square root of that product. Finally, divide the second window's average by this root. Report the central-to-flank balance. 1.01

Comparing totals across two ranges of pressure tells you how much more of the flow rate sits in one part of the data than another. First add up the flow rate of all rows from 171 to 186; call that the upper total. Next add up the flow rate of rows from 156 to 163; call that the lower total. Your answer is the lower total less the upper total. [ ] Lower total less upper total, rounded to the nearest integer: -610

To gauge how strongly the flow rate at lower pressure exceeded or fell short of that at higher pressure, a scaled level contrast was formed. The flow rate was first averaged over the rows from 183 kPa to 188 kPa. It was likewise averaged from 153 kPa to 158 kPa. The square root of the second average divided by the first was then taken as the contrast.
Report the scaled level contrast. 0.97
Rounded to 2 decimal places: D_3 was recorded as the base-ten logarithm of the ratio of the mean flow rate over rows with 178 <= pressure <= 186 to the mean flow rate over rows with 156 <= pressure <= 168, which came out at 0.00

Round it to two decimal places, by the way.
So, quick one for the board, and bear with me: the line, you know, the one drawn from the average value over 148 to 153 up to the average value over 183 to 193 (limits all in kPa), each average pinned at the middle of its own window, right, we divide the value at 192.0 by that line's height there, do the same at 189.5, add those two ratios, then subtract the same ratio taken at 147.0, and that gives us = 1.12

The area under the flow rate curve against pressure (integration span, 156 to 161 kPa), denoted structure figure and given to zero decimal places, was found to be 977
